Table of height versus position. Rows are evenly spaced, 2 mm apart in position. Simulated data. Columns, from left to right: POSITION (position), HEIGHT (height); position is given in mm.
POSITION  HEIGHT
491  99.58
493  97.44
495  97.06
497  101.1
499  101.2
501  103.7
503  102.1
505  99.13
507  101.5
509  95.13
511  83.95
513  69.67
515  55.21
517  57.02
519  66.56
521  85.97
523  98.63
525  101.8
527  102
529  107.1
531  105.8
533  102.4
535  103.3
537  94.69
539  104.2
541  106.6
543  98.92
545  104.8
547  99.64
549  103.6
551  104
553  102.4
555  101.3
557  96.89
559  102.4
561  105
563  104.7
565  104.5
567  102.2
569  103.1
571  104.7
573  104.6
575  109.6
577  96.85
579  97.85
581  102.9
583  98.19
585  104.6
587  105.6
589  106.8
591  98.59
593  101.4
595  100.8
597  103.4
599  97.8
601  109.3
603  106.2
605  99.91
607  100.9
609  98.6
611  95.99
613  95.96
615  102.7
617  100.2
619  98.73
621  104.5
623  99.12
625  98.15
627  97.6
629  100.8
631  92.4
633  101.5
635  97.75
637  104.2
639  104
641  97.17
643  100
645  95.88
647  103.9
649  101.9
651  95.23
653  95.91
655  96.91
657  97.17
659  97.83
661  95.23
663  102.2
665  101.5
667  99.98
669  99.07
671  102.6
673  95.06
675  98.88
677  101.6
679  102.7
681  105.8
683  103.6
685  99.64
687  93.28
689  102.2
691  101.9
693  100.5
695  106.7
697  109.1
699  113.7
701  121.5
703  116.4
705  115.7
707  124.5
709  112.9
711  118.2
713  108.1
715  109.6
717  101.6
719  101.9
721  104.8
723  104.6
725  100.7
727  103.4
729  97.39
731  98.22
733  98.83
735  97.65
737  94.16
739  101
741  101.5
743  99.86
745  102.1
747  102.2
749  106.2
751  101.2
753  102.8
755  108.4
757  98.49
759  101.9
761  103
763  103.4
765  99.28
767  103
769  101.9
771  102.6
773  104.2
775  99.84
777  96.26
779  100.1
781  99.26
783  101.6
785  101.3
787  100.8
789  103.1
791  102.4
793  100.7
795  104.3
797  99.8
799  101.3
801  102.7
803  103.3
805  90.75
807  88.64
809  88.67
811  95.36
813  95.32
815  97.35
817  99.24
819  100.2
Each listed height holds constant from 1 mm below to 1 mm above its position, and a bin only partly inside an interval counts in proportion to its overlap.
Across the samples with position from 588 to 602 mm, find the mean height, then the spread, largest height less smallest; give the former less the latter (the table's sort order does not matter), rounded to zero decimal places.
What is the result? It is 91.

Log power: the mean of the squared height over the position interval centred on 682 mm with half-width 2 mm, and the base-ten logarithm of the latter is 4.04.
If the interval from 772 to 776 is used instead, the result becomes 4.02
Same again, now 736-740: 3.98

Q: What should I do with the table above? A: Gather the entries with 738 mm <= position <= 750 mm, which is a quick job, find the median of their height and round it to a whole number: 102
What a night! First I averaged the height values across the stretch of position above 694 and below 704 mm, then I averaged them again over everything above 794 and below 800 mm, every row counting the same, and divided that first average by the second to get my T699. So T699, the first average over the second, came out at 1.11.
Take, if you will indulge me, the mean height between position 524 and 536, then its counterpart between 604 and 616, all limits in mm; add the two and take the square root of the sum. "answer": 14.24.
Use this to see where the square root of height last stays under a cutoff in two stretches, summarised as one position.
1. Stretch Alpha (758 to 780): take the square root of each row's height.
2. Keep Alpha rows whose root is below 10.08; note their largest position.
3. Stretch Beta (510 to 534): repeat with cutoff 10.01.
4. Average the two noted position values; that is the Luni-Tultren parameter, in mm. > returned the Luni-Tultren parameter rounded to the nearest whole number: 651 mm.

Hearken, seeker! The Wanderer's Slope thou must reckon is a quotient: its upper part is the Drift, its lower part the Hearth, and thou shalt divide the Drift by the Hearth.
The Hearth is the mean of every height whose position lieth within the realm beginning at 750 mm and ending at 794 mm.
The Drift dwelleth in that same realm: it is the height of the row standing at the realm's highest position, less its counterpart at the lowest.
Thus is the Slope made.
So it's -0.005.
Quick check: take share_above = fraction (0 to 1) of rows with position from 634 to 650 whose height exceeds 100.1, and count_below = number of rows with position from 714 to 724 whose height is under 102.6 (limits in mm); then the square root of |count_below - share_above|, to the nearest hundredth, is 1.22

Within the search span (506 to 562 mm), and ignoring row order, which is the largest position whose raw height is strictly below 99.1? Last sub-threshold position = 557 mm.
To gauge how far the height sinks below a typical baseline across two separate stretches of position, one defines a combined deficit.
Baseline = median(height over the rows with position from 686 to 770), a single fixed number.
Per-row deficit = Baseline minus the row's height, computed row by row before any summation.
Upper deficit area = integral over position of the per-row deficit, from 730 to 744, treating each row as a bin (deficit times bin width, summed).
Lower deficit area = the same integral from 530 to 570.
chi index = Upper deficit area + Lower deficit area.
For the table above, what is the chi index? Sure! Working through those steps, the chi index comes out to 35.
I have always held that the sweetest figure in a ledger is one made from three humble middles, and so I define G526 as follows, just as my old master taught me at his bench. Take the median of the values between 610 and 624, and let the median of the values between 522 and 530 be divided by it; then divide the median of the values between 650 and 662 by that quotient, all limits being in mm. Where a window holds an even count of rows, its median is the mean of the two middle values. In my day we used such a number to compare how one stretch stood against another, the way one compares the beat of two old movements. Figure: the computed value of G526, 94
